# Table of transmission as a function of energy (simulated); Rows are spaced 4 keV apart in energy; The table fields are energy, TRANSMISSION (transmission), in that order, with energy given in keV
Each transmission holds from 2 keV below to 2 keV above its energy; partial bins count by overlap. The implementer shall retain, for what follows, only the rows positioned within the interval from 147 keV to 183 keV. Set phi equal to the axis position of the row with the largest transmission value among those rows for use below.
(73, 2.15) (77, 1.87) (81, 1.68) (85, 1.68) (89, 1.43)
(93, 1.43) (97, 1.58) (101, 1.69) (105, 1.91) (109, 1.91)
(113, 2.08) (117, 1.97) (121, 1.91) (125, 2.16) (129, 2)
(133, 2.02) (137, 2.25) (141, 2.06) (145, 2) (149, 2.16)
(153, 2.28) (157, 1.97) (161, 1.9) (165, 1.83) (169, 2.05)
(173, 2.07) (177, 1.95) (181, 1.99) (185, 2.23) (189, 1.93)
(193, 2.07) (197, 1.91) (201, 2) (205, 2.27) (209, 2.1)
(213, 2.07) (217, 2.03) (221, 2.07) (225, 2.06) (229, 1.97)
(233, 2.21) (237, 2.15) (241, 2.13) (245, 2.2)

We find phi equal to 153 keV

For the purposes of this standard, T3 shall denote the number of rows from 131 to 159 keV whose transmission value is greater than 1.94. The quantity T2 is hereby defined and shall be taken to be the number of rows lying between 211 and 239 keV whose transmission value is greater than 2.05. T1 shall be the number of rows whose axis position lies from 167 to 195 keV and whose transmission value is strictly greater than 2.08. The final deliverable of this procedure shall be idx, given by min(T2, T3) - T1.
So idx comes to 4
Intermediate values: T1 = 1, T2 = 5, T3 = 7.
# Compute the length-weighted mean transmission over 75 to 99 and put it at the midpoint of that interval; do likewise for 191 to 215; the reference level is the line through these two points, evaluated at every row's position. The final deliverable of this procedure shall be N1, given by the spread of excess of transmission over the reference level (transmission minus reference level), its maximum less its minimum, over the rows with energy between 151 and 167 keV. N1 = 0.50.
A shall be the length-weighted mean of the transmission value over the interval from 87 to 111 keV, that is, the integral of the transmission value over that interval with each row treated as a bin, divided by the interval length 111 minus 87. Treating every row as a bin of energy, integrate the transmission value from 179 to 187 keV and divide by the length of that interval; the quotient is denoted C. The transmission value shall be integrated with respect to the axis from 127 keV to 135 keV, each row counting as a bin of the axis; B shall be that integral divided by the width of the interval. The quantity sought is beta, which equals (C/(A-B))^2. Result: 36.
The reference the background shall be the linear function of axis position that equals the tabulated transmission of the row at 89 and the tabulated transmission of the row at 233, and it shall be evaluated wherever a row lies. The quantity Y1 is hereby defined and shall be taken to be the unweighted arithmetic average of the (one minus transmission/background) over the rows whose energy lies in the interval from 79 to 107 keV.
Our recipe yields -0.12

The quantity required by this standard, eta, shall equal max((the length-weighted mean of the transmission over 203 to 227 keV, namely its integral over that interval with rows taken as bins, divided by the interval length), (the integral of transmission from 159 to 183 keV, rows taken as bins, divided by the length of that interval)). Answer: 2.10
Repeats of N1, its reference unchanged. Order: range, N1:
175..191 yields 0.32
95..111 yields 0.30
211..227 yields 0.06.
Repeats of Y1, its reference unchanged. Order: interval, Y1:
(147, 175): -0.12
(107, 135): -0.25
